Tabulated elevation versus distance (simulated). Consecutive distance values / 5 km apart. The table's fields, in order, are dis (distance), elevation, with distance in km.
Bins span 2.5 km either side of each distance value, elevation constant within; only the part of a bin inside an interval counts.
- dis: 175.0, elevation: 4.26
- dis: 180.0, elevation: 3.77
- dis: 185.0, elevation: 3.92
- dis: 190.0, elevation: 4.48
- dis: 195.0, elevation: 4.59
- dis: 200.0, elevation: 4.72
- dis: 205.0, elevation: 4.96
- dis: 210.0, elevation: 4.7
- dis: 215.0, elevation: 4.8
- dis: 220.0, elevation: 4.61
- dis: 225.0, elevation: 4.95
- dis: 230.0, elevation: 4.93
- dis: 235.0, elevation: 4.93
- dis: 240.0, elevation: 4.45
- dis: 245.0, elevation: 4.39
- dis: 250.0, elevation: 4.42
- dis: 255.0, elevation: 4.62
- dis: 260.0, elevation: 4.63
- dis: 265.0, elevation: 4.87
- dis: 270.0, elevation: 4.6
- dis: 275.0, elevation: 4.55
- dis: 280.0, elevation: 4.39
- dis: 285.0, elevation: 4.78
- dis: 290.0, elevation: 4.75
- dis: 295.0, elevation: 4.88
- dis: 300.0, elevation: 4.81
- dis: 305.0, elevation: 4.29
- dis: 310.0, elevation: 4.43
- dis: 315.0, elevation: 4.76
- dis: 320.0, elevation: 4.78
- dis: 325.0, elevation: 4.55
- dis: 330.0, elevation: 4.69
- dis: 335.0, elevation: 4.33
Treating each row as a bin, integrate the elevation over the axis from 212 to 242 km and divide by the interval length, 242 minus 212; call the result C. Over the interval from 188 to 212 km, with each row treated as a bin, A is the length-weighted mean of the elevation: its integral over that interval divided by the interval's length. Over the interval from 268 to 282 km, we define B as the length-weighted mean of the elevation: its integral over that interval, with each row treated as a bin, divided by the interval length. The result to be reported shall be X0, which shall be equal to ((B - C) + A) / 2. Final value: 2.21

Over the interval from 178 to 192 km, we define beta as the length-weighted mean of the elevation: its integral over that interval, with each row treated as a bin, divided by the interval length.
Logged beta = 4.05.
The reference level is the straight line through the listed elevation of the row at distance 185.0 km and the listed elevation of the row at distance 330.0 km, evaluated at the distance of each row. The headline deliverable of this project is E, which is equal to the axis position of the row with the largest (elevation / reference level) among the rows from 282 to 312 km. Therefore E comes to 295.0 km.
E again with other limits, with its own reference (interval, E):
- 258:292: 265.0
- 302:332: 315.0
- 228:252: 230.0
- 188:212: 205.0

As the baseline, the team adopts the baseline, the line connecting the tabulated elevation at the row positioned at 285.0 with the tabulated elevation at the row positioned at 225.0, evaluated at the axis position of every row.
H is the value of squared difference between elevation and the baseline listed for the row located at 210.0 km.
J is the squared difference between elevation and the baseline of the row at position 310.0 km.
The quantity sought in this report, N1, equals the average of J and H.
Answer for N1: 0.08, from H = 0.086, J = 0.08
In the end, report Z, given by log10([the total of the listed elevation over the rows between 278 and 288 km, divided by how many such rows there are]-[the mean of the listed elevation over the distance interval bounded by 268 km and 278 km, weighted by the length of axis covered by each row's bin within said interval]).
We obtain -1.69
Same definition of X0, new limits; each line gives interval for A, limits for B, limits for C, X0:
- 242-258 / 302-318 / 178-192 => 2.47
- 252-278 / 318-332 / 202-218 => 2.25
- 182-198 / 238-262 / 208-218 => 2.04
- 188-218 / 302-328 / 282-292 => 2.27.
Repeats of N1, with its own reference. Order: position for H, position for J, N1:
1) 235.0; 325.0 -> 0.01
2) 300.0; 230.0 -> 0.00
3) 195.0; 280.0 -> 0.18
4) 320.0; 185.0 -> 0.66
